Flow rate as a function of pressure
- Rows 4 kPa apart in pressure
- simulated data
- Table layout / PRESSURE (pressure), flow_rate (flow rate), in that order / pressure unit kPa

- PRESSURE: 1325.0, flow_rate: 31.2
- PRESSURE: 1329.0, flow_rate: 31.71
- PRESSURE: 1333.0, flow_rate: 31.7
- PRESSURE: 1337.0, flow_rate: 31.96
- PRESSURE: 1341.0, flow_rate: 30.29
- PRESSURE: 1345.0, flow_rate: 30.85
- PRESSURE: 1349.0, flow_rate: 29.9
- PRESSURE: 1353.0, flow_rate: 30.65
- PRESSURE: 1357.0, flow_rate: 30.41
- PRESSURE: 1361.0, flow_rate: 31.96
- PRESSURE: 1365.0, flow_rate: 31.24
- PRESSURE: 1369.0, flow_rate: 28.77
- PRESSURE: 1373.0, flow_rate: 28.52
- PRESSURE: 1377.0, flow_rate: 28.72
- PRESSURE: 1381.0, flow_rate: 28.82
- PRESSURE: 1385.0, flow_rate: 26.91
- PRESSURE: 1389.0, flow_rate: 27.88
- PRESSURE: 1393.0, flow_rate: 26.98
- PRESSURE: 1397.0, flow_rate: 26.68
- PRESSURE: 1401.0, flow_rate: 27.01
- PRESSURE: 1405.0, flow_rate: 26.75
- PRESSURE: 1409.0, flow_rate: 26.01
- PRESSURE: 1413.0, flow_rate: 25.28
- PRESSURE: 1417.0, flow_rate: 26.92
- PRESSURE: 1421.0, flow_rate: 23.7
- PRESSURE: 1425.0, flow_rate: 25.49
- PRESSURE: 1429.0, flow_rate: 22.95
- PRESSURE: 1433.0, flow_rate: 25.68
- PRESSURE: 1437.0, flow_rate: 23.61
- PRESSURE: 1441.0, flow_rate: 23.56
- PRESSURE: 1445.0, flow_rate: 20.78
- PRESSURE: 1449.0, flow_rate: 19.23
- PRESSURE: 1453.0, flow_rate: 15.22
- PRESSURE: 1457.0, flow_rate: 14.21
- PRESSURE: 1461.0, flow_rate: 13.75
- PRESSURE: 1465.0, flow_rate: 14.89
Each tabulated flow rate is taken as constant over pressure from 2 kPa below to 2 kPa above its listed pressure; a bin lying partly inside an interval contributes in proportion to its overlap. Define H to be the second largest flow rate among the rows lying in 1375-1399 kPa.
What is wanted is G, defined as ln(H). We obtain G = 3.36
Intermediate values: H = 28.72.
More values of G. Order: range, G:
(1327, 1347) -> 3.46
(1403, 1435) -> 3.29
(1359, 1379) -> 3.44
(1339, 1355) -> 3.42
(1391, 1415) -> 3.30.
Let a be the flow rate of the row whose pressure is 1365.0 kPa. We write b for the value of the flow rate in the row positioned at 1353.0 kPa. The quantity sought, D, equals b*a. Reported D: 958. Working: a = 31.24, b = 30.65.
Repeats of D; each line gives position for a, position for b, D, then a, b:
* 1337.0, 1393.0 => 862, 31.96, 26.98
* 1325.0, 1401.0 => 843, 31.2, 27.01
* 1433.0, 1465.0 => 382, 25.68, 14.89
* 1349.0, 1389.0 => 834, 29.9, 27.88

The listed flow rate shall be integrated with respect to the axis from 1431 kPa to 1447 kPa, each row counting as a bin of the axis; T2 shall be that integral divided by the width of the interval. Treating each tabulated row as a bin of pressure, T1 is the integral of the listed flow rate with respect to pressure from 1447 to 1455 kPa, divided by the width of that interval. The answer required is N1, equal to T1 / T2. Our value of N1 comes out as 0.74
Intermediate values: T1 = 17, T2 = 23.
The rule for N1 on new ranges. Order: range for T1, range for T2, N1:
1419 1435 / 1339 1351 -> 0.81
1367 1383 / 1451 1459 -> 1.95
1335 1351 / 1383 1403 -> 1.14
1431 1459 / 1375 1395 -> 0.73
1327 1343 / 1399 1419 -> 1.19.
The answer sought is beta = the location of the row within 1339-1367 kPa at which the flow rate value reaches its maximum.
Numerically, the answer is 1361.0 kPa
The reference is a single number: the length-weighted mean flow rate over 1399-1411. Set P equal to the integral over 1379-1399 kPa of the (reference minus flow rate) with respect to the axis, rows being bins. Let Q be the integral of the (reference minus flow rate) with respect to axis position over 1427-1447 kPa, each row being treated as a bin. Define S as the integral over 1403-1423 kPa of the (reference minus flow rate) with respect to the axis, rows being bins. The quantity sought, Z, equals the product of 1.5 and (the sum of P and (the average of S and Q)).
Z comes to 36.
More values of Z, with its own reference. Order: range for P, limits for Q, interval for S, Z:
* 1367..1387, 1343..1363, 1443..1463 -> 34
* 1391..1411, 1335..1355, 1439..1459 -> 55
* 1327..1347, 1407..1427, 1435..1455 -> -33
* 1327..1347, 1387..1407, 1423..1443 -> -113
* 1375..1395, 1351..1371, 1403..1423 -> -86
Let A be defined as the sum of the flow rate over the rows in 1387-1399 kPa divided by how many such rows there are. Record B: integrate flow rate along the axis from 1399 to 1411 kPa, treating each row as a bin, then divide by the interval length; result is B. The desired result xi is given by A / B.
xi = 1.02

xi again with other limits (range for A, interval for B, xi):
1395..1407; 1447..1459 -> 1.65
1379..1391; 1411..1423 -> 1.10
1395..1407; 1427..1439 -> 1.11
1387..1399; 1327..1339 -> 0.85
